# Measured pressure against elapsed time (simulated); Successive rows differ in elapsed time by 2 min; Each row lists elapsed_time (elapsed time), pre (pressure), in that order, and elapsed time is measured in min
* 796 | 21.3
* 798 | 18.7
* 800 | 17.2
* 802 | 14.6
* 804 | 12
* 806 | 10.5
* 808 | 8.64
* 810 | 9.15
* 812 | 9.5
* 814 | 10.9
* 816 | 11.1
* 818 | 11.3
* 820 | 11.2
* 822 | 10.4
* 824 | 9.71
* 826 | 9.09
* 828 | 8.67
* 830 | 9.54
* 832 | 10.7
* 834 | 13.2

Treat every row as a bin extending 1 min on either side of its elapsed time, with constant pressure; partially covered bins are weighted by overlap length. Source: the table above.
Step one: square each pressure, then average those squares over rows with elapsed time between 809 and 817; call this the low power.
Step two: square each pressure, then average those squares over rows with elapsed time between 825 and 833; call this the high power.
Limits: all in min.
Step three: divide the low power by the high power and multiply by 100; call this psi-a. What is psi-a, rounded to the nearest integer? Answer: 115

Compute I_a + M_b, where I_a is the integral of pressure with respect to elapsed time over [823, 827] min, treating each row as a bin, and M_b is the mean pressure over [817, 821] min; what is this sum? 49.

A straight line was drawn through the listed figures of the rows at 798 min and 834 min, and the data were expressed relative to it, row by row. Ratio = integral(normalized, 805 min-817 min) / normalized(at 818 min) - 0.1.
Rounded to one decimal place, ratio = 9.8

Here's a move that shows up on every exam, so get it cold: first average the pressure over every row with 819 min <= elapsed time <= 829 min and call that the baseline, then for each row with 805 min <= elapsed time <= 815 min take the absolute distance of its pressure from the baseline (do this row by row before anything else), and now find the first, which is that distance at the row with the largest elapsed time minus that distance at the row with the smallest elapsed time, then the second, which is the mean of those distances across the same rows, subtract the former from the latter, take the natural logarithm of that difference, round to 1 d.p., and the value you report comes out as -1.0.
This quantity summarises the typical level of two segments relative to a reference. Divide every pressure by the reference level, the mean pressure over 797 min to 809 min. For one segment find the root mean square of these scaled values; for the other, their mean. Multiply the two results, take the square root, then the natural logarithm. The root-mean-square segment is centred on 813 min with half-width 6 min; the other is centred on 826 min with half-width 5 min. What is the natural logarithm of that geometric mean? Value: -0.33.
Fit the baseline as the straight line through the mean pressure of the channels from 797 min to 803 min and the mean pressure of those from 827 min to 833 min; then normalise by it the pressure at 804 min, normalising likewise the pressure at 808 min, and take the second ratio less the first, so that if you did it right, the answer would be -0.18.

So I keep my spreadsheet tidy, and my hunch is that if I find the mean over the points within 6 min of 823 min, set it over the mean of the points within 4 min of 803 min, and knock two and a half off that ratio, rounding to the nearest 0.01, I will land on -1.76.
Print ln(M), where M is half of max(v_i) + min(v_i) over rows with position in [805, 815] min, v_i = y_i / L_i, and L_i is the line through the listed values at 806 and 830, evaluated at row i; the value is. -0.05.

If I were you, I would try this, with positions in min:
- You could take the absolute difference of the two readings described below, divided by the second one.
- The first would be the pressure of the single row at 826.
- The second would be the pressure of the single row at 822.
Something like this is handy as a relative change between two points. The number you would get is 0.13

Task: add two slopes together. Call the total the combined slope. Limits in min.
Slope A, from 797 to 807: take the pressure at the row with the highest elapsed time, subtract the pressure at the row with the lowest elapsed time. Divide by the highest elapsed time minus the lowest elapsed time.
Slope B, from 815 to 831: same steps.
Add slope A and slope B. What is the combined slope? -1.1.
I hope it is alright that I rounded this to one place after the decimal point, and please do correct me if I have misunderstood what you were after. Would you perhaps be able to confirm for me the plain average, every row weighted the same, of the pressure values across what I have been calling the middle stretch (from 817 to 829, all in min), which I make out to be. 10.1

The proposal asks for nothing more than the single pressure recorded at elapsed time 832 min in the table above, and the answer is 10.7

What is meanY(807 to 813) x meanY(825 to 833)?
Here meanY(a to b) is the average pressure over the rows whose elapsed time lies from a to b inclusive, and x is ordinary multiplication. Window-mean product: 86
